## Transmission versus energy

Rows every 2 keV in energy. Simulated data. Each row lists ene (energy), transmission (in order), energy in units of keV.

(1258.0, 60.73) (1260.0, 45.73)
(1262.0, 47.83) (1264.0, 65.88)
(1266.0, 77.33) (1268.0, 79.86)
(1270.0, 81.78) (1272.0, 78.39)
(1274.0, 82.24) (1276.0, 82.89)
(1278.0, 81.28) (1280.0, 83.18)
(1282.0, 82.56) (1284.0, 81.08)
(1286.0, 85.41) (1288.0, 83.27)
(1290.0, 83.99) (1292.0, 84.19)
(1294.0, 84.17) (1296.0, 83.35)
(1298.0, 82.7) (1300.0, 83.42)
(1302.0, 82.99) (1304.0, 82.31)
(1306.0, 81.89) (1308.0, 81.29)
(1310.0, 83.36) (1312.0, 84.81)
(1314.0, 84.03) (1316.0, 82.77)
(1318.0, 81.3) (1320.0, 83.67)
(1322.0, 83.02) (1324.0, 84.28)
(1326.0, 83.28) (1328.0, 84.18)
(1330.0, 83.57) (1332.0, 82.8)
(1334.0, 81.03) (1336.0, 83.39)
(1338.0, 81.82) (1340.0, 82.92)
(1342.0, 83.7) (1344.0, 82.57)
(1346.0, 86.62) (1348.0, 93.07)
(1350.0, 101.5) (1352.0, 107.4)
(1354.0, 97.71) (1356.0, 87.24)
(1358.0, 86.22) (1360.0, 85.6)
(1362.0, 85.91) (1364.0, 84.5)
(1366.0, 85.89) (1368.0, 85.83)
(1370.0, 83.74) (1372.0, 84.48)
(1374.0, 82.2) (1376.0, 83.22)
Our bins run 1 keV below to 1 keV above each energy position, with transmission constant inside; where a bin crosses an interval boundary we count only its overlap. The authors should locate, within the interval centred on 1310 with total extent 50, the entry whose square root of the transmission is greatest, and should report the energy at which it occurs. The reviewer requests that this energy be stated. 1286.0 keV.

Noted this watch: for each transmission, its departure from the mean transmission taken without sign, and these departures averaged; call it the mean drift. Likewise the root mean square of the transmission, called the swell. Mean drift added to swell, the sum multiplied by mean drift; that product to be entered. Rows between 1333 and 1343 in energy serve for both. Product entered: 77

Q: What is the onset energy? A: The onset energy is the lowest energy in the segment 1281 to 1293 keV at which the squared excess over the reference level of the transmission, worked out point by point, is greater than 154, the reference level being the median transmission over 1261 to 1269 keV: 1286.0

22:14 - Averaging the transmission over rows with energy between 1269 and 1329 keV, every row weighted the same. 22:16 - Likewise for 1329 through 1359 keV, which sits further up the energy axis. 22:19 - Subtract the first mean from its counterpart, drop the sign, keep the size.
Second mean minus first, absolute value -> 5.2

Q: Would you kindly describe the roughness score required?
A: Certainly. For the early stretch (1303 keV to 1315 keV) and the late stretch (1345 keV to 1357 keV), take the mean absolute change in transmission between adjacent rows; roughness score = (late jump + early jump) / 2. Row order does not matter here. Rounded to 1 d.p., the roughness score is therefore 4.6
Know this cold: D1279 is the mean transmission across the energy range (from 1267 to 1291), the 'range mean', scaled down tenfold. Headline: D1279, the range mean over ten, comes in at 8.22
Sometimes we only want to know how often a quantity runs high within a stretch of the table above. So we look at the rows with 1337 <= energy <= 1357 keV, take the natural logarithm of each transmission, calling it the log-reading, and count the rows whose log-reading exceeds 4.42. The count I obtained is 7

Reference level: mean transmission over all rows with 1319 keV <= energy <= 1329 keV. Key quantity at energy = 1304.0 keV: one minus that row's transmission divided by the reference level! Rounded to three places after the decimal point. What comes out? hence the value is 0.016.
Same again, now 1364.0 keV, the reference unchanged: -0.010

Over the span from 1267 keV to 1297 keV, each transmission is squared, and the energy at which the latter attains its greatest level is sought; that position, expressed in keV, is 1286.0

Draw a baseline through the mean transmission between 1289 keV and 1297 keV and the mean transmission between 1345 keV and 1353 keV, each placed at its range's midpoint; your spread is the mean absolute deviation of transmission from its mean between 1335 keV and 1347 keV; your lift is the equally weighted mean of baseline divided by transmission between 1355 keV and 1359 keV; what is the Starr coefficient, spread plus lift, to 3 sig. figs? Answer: 2.25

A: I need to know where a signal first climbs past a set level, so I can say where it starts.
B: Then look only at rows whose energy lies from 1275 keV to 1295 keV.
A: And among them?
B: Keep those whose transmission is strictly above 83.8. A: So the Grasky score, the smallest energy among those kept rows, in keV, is 1286.0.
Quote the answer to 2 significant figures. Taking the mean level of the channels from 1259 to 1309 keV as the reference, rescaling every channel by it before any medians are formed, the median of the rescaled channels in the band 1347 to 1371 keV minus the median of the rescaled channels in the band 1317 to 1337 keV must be 0.035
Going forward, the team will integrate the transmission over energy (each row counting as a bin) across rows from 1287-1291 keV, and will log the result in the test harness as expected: 335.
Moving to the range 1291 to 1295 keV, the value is 337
